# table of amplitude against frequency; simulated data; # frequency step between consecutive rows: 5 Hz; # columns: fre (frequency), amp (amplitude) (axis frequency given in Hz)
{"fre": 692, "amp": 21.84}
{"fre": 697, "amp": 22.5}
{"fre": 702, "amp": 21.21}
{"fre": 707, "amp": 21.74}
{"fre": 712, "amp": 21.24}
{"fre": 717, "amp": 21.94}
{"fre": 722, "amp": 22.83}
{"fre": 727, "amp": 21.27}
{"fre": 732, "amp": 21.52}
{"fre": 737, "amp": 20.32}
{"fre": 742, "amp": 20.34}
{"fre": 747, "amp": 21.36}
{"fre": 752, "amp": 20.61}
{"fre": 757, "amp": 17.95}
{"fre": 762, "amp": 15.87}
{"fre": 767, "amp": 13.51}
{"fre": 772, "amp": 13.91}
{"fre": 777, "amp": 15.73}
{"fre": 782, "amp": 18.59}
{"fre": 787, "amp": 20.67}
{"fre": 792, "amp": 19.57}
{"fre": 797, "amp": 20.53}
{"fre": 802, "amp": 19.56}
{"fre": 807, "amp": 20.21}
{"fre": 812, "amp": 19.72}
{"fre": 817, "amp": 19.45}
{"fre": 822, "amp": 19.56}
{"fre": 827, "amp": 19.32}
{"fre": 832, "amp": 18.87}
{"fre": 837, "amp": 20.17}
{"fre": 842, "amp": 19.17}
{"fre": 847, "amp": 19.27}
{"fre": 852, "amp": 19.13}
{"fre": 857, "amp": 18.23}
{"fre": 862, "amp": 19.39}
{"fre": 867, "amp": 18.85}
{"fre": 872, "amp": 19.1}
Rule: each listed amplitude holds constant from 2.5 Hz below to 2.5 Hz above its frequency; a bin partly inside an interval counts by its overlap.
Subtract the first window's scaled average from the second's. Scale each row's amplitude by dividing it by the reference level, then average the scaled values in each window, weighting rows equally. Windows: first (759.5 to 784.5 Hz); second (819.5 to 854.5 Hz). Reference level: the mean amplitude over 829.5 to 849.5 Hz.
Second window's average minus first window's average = 0.20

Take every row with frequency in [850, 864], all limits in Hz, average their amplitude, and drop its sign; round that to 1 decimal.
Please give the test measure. 18.9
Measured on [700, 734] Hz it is 21.7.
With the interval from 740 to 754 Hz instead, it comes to 20.8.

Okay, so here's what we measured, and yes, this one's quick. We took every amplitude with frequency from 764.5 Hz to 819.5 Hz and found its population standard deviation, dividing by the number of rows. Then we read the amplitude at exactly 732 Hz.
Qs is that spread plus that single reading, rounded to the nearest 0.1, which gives 24.0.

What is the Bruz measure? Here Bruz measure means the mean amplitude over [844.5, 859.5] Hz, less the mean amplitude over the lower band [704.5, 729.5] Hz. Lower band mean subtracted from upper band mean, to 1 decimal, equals -2.9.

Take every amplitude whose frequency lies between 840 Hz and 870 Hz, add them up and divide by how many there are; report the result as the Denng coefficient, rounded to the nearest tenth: 19.0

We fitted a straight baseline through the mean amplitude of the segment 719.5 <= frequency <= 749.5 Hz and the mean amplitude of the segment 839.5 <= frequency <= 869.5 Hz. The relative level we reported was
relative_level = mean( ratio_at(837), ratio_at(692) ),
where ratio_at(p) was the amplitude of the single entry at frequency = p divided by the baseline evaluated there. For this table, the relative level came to 1.02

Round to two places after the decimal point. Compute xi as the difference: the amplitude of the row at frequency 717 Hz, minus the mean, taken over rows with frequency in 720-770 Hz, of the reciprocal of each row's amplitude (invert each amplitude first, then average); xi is 21.89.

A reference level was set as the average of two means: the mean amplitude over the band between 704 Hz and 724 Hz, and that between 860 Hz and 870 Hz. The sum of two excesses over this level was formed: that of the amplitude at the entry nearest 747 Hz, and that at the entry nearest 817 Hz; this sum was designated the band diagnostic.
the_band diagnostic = -0.2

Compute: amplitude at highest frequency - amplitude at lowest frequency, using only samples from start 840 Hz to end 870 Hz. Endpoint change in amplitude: -0.32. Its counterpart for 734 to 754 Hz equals 0.29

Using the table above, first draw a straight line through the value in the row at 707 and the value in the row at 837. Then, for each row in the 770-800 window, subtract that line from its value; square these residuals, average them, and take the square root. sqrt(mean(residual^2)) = 3.7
